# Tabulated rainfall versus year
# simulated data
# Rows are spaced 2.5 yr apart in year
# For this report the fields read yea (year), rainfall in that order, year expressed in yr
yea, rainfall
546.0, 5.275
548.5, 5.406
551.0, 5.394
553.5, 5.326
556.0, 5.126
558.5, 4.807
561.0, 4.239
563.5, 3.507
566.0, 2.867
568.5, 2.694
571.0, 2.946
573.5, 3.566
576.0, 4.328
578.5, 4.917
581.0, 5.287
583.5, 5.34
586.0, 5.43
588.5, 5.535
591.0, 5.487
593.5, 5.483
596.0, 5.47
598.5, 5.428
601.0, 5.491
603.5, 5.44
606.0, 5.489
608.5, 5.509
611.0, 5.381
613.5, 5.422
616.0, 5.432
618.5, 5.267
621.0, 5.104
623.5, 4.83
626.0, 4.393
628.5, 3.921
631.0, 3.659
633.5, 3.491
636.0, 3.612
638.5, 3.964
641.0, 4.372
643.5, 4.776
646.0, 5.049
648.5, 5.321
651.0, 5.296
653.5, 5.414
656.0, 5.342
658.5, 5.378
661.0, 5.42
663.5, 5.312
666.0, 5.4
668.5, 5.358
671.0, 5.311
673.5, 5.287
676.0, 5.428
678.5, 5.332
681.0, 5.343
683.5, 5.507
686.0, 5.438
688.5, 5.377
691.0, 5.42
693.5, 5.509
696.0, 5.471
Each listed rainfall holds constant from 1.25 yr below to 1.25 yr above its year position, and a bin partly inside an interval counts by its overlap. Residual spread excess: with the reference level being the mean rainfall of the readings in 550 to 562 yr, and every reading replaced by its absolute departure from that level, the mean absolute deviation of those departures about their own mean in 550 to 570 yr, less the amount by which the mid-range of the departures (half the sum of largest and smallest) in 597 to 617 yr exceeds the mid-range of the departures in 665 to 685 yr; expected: 0.70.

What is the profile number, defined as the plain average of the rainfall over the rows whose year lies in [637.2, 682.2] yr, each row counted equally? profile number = 5.2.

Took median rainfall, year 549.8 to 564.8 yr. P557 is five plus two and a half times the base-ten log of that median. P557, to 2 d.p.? 6.74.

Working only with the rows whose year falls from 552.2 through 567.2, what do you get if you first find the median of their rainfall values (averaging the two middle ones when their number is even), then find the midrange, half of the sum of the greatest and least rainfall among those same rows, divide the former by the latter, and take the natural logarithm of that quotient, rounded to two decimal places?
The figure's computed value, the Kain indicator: 0.10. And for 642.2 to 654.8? 0.04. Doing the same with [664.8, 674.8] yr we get 0.00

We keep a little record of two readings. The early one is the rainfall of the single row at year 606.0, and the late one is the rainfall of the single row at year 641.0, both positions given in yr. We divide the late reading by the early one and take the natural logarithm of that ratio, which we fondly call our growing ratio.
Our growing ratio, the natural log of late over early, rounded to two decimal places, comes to -0.23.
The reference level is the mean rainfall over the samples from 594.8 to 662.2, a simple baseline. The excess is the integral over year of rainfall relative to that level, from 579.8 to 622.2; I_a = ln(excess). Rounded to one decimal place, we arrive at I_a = 3.0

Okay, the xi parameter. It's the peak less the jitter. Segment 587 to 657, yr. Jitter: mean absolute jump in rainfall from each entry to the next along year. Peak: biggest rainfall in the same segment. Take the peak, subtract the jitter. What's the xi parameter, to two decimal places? 5.37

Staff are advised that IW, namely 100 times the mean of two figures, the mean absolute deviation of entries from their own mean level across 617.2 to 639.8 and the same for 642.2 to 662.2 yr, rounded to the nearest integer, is 37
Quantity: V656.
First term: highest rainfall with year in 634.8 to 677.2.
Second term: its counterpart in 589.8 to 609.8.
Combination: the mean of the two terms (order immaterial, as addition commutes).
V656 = 5.47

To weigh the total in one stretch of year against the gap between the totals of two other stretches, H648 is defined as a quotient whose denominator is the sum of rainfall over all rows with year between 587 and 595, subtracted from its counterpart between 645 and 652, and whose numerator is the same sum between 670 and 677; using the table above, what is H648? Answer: -19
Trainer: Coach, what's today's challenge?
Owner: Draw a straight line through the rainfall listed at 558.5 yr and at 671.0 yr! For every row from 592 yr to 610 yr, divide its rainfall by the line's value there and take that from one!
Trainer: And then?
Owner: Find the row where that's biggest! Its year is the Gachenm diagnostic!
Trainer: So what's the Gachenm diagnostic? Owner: 603.5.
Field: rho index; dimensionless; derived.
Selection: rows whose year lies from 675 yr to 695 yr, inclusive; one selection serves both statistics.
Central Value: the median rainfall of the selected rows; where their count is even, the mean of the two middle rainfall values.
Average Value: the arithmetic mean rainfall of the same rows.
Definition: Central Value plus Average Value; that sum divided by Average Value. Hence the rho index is 2.00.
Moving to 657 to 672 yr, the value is 2.00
